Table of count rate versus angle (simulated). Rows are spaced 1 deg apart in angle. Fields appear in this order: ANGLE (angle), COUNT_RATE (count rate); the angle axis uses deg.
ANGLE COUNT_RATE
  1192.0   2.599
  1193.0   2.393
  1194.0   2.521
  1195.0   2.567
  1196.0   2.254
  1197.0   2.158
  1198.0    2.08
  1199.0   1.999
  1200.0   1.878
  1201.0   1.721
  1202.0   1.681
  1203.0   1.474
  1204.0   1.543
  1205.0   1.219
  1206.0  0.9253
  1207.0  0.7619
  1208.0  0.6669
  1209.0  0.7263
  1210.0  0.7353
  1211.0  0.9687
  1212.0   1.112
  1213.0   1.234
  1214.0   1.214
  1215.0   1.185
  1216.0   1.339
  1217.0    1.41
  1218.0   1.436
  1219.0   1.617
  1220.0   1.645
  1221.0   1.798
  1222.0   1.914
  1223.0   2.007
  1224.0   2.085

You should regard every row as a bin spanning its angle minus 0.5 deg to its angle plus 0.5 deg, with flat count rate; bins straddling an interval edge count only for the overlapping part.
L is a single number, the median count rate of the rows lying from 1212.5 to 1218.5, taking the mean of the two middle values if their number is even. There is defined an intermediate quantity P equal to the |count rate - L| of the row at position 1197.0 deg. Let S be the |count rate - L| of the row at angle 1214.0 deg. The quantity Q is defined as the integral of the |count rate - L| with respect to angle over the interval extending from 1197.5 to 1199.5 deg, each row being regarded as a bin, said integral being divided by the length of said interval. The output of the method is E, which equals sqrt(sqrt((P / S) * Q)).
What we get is 1.7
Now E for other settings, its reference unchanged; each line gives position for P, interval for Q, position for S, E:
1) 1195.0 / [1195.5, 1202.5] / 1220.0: 1.2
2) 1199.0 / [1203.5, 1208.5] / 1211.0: 1.0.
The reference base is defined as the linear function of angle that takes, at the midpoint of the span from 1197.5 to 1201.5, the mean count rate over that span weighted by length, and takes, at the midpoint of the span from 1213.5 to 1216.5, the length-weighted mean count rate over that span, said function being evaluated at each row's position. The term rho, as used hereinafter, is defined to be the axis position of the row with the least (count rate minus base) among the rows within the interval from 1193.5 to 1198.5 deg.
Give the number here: 1198.0 deg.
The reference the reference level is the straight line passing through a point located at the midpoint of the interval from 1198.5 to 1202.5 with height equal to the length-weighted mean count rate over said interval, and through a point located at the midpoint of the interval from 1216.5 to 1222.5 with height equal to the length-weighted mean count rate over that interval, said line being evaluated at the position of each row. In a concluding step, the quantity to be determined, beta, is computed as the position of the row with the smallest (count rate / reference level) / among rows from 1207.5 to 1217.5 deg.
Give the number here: 1208.0 deg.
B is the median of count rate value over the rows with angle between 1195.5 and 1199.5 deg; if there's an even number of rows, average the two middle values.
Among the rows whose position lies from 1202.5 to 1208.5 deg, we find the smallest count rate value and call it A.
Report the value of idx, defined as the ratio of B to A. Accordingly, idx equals 3.2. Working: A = 0.6669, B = 2.1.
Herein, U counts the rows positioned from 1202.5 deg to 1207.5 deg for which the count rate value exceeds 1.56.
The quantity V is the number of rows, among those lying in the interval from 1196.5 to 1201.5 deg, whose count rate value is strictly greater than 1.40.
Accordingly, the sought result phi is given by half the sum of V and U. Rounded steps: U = 0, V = 5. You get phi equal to 2.5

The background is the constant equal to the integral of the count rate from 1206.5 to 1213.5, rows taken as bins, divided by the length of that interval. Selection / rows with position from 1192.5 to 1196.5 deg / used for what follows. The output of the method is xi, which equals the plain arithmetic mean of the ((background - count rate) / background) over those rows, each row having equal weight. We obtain -1.7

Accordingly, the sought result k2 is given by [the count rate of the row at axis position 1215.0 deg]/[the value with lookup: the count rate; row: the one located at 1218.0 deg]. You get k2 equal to 0.8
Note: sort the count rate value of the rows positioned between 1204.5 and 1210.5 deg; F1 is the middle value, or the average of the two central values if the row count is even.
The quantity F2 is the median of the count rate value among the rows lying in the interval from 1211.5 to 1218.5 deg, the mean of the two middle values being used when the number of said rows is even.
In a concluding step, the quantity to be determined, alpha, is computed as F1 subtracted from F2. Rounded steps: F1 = 0.7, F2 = 1.23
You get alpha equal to 0.5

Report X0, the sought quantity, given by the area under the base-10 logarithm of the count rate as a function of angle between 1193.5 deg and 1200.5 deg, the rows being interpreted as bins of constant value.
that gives 2.39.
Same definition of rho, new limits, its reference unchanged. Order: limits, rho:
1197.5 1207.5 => 1207.0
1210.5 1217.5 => 1211.0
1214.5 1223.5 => 1215.0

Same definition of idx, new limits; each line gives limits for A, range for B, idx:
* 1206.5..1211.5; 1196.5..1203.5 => 2.8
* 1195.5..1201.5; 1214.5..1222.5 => 0.9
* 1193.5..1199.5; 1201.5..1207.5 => 0.7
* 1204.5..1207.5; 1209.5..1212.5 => 1.3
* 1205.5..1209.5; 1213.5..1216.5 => 1.8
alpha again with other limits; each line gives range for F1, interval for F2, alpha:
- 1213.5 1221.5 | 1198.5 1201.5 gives 0.5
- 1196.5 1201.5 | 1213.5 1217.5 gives -0.7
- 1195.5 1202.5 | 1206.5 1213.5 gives -1.2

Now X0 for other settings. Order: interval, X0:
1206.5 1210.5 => -0.57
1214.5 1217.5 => 0.35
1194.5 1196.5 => 0.76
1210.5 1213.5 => 0.12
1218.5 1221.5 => 0.68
